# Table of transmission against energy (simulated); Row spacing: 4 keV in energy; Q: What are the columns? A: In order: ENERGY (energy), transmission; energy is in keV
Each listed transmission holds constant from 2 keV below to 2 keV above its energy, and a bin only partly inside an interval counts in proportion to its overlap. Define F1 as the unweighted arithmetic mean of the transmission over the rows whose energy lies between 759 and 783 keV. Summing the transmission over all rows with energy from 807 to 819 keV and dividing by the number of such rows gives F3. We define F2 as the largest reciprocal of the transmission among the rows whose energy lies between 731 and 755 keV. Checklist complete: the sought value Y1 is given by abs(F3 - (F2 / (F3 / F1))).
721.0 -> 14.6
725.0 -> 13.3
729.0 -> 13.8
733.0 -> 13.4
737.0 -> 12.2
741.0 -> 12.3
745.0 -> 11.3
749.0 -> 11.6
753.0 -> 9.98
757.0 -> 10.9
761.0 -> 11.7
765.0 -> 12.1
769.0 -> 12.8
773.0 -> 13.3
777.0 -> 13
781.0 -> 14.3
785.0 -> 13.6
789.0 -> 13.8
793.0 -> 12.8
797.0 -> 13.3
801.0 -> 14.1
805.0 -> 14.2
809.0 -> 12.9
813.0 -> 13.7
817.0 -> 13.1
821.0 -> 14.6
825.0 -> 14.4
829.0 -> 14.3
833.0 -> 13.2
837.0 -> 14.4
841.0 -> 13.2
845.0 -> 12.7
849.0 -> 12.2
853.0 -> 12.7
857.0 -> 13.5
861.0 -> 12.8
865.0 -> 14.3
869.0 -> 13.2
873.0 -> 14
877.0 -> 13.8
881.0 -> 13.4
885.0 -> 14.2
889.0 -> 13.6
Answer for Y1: 13.1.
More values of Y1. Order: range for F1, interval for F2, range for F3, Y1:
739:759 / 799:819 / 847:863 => 12.7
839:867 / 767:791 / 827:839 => 13.9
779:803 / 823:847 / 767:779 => 13.0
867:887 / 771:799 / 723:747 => 12.6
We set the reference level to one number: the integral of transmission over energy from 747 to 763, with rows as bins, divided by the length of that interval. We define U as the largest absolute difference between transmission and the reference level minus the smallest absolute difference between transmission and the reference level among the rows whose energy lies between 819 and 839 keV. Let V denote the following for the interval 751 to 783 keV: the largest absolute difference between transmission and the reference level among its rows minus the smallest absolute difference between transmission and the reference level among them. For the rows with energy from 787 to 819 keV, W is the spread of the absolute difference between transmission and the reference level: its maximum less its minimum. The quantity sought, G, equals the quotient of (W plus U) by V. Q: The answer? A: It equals 0.9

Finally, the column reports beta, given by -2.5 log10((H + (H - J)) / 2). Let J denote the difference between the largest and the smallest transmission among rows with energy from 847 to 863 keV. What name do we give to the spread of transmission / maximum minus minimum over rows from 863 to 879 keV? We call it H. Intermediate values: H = 1.10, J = 1.30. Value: 0.87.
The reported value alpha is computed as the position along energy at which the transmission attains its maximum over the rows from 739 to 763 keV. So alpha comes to 741.0 keV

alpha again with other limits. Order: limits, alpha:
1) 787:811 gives 805.0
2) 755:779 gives 773.0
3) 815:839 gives 821.0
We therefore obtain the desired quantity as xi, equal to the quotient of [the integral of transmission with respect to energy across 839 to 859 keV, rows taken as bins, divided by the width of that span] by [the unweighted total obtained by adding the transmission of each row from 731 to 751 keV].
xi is 0.212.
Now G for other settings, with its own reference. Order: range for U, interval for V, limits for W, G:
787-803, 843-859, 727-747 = 2.9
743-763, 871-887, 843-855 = 1.8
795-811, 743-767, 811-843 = 3.0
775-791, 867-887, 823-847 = 3.0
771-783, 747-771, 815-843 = 1.7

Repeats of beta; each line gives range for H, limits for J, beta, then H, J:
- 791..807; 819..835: 0.39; 1.40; 1.40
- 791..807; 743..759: 0.57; 1.40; 1.62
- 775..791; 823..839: 0.39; 1.30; 1.20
